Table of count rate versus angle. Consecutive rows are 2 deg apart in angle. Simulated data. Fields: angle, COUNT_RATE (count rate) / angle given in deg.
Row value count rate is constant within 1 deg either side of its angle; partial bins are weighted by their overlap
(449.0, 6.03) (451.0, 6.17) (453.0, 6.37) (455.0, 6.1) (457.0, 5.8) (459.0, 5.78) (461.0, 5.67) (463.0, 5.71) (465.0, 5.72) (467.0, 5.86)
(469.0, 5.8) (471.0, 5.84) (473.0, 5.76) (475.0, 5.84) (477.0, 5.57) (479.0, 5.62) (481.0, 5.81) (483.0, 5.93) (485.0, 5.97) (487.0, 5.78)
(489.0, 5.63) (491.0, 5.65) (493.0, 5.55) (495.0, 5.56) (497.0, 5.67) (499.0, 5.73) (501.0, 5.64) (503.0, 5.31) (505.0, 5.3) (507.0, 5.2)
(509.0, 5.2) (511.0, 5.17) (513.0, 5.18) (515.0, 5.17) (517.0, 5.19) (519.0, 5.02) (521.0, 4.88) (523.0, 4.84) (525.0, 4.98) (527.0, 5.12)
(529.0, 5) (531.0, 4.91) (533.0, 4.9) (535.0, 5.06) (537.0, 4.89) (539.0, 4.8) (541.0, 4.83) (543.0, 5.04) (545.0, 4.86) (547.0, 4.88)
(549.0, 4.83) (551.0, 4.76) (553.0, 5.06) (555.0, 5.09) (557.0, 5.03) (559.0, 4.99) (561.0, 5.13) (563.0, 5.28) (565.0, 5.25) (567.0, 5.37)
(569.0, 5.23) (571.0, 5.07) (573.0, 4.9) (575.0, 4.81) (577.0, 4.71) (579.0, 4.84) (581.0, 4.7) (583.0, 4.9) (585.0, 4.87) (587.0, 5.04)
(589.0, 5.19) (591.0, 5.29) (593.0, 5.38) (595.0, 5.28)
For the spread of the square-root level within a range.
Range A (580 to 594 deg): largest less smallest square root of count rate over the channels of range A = 0.15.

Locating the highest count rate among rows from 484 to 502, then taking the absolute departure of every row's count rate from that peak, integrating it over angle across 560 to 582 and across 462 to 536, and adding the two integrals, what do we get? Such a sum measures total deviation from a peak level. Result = 60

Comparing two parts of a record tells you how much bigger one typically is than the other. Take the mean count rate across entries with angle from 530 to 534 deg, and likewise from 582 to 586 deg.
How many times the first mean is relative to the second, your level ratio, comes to 1.00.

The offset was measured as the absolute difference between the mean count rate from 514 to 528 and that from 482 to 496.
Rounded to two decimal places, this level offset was 0.70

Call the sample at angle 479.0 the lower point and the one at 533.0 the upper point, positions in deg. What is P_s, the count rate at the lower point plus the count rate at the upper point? 10.5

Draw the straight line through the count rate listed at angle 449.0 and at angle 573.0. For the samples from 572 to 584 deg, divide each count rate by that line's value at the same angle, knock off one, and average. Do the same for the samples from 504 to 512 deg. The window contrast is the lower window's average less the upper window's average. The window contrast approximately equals -0.04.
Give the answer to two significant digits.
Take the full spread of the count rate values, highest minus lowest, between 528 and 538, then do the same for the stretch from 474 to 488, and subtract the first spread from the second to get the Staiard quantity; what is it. 0.23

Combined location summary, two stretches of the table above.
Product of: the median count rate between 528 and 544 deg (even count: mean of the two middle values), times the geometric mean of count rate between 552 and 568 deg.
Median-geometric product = 25.3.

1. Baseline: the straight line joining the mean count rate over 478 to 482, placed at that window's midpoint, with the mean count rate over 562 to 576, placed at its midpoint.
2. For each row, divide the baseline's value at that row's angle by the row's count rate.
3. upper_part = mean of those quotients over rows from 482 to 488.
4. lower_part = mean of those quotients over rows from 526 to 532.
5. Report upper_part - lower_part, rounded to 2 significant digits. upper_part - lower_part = -0.11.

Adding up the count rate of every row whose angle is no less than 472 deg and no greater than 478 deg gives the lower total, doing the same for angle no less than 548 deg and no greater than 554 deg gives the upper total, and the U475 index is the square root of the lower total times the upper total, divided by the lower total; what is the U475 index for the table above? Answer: 0.92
